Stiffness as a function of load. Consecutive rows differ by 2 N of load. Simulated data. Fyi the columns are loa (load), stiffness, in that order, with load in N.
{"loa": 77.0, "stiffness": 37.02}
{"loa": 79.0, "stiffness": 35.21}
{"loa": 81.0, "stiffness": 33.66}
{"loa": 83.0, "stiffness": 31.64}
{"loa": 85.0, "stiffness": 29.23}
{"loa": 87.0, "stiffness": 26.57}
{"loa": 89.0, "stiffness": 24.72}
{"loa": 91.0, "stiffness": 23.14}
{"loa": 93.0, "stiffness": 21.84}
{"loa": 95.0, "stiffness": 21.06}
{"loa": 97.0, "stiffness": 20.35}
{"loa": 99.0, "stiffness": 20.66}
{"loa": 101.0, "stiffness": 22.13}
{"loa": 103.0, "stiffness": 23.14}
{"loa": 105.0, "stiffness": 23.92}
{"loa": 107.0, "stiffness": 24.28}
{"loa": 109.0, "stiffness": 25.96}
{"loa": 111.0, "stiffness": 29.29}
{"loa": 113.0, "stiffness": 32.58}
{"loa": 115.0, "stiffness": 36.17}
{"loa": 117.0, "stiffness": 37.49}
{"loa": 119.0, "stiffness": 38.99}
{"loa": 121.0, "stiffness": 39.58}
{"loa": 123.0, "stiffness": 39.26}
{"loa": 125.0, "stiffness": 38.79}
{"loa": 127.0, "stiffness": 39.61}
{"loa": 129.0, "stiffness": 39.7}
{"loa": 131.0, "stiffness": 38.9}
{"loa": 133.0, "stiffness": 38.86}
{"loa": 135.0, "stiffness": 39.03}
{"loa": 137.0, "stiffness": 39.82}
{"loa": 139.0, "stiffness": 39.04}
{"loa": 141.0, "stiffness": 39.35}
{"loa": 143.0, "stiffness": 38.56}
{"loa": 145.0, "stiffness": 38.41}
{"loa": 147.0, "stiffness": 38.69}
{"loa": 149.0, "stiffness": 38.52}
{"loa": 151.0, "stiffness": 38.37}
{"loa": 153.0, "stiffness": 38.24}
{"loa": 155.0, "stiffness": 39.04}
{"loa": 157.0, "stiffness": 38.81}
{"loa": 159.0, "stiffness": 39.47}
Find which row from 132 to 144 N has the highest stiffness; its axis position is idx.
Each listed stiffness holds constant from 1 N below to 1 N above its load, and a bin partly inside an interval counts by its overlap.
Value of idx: 137.0 N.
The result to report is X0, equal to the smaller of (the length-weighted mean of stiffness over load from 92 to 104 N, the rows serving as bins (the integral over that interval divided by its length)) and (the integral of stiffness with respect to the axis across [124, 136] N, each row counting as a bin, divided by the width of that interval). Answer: 21.5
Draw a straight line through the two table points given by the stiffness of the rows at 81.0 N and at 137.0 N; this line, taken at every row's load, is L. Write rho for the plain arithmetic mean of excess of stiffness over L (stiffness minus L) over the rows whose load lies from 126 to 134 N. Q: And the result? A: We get 0.2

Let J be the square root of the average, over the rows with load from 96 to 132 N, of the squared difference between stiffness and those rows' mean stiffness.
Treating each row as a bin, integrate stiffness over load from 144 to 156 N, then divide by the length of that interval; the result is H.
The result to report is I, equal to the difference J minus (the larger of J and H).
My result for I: -31.0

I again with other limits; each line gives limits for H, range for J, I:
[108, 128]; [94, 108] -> -34.3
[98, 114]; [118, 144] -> -24.9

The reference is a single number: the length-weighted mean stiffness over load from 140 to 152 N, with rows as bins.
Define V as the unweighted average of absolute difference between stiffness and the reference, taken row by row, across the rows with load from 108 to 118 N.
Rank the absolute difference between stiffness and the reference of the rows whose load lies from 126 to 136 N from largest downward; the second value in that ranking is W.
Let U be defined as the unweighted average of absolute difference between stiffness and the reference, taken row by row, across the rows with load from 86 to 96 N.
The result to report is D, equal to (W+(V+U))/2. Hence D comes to 11.2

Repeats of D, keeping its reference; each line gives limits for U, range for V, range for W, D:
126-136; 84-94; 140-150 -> 7.2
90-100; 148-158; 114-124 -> 9.3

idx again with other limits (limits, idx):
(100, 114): 113.0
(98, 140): 137.0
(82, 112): 83.0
